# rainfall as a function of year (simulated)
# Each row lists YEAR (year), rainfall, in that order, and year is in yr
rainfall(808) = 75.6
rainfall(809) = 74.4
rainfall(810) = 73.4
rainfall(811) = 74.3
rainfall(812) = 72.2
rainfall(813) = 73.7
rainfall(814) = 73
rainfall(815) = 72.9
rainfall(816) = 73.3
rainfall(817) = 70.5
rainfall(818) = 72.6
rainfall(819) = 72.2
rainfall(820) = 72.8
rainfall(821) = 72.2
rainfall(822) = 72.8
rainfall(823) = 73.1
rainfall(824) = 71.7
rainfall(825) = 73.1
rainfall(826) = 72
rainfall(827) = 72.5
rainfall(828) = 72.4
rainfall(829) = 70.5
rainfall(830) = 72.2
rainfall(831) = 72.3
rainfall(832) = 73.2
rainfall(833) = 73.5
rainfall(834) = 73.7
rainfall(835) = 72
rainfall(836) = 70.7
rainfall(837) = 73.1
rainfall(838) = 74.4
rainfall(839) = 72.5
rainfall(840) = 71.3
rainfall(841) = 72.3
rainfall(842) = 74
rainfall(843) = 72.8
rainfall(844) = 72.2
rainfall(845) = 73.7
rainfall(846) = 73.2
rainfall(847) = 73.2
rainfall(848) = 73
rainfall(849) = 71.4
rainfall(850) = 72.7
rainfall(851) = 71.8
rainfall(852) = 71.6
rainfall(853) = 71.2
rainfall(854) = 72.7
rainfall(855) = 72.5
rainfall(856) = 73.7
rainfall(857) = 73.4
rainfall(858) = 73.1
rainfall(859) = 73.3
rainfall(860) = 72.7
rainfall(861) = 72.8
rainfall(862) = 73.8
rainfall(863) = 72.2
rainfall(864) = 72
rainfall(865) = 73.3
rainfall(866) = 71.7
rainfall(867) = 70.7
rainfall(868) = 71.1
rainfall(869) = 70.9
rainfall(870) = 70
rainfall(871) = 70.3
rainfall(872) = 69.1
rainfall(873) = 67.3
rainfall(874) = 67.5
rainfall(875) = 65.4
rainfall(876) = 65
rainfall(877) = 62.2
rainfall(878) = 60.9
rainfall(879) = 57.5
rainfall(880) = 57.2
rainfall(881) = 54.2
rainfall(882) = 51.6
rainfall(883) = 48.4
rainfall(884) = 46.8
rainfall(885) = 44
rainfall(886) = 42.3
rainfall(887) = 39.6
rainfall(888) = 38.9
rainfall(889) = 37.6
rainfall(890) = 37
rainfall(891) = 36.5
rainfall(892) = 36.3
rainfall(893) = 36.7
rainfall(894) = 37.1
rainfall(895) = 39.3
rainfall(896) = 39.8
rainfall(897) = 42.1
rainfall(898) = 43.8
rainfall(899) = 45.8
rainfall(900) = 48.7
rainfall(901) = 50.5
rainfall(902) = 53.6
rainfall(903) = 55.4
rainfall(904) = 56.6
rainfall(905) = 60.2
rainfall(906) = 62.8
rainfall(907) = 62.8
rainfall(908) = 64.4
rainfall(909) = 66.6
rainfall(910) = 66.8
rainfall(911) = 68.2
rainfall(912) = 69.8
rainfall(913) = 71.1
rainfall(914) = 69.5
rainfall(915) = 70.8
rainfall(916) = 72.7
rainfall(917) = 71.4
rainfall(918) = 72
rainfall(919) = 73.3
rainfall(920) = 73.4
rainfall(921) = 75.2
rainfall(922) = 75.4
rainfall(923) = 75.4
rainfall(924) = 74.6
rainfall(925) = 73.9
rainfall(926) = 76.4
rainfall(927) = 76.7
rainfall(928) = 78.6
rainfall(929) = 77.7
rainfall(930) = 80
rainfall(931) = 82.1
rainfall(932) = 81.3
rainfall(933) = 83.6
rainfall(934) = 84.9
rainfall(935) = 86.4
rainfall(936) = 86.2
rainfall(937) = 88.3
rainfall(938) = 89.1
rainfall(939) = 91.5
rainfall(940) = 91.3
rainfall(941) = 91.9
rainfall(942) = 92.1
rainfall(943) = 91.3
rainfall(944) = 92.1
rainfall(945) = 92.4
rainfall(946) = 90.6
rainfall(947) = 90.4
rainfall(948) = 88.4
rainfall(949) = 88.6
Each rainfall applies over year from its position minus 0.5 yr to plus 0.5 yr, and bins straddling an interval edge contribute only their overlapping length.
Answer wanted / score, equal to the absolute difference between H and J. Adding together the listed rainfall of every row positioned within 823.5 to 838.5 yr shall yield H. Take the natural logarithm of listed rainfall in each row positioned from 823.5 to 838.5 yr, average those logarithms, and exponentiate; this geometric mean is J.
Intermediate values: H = 1087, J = 72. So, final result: 1015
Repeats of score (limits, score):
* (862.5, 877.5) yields 970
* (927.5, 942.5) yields 1199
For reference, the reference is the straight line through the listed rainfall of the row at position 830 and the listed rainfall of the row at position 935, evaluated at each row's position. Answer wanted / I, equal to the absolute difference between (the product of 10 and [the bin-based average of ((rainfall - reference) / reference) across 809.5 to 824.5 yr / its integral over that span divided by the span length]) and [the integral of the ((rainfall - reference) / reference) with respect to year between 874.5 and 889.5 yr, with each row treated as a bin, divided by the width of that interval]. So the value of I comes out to 0.67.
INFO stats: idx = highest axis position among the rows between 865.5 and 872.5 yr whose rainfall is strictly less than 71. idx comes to 872 yr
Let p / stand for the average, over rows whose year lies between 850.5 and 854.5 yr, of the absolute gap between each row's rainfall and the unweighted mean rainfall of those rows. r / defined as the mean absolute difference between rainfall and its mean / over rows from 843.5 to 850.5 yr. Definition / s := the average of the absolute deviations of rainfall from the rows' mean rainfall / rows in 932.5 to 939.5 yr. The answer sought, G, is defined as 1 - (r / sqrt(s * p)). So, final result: 0.4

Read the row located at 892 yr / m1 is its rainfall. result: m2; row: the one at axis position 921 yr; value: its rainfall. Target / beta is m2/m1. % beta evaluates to 2.07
